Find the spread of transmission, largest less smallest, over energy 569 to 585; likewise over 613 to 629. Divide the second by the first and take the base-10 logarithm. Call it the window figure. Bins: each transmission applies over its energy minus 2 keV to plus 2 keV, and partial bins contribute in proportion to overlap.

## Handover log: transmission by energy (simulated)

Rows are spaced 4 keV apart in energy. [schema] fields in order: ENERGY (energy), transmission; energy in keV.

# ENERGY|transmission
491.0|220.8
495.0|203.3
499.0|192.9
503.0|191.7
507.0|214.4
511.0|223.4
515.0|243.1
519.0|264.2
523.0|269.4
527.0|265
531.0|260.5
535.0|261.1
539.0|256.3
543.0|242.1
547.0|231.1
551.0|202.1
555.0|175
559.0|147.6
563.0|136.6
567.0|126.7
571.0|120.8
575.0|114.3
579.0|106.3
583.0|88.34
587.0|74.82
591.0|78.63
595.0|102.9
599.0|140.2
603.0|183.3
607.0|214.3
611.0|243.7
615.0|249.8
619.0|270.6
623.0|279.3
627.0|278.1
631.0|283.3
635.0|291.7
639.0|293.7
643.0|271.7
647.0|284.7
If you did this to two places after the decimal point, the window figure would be -0.04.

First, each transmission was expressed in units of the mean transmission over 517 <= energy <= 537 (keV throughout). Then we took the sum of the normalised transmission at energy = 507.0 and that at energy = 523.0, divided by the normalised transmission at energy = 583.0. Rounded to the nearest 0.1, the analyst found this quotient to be 5.5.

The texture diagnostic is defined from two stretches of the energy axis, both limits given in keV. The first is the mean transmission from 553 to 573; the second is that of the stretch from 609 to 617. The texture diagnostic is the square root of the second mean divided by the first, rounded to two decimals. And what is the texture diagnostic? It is 1.32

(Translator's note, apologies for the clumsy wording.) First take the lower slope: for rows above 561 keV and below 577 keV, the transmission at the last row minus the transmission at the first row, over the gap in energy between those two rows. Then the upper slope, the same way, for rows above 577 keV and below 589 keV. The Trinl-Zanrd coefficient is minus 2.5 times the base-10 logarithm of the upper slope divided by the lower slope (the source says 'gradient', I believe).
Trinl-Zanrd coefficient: -1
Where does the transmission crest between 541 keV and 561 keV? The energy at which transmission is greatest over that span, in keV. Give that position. 543.0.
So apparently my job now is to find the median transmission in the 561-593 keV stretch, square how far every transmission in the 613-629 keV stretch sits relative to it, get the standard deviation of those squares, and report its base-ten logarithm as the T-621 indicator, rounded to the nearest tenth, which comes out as 3.6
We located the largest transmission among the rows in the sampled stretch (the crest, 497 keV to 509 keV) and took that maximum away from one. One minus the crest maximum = -213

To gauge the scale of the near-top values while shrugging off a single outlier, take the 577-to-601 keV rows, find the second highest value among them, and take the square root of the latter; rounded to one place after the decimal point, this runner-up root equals 10.3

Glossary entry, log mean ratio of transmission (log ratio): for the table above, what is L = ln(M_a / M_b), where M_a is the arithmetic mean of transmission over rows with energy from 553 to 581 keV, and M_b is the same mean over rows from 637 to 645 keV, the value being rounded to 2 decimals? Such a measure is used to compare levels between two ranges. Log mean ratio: -0.76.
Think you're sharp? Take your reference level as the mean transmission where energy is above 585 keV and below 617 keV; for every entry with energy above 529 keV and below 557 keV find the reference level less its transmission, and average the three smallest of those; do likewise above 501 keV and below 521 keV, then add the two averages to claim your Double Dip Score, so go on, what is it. -181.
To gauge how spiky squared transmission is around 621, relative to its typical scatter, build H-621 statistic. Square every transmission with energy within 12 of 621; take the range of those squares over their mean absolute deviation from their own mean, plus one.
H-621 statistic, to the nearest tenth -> 3.9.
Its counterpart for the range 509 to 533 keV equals 4.3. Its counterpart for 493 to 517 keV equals 4.4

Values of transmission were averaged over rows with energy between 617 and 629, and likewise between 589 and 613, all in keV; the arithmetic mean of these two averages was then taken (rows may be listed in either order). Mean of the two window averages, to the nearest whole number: 218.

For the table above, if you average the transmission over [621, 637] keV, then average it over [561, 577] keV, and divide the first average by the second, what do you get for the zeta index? 2.3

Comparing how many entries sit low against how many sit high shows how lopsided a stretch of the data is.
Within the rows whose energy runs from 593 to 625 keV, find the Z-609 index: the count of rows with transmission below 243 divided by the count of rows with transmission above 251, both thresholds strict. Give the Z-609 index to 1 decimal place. 2.0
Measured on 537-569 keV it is 7.0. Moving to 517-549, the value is 0.3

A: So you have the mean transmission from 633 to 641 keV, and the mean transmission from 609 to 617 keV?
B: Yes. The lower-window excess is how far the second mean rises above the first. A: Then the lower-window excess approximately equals -46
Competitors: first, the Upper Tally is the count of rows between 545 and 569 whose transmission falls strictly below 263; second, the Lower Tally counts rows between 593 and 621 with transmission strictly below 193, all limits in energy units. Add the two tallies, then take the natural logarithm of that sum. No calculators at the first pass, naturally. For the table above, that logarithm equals 2.2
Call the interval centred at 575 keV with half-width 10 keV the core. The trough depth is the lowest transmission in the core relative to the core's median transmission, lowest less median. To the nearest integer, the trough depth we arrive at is -26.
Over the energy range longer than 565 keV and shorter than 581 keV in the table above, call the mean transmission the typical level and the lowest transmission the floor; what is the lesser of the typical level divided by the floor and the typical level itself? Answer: 1.10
